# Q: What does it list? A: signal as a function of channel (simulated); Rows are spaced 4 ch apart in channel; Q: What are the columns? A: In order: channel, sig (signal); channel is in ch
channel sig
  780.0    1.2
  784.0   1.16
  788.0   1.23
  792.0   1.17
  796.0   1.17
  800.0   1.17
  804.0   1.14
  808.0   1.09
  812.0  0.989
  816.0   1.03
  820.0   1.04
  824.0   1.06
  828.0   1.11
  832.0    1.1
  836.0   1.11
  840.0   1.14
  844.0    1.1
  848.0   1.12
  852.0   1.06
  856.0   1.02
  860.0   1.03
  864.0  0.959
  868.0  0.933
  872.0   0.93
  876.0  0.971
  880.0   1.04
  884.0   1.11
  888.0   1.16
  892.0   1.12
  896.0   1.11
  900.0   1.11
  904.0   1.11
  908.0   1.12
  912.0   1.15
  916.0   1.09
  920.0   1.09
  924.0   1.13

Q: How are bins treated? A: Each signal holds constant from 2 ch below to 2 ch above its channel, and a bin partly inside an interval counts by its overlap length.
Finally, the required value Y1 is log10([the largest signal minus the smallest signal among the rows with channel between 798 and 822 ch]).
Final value -0.7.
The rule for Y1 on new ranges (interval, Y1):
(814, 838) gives -1.1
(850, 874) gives -0.9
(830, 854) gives -1.1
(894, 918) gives -1.2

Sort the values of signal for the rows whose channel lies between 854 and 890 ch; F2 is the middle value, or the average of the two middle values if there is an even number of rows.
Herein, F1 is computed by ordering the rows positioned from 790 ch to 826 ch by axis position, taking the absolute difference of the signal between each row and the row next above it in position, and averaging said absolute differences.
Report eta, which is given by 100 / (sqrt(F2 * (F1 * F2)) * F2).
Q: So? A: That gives 542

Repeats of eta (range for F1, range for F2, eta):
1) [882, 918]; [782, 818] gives 470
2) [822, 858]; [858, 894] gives 523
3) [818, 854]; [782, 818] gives 429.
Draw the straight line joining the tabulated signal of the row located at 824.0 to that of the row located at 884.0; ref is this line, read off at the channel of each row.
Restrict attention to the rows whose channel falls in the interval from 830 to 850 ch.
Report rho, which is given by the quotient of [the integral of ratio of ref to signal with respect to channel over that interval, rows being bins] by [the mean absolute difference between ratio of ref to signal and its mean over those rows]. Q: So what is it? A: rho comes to 2177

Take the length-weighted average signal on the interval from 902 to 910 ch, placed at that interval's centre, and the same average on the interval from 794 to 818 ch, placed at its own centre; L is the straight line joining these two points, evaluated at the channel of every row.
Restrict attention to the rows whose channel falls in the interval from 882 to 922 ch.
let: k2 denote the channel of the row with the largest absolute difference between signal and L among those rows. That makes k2 888.0 ch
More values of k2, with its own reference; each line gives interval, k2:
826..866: 864.0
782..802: 788.0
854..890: 872.0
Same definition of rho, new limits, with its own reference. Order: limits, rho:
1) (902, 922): 1031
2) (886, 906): 1238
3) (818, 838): 927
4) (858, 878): 689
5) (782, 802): 1131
